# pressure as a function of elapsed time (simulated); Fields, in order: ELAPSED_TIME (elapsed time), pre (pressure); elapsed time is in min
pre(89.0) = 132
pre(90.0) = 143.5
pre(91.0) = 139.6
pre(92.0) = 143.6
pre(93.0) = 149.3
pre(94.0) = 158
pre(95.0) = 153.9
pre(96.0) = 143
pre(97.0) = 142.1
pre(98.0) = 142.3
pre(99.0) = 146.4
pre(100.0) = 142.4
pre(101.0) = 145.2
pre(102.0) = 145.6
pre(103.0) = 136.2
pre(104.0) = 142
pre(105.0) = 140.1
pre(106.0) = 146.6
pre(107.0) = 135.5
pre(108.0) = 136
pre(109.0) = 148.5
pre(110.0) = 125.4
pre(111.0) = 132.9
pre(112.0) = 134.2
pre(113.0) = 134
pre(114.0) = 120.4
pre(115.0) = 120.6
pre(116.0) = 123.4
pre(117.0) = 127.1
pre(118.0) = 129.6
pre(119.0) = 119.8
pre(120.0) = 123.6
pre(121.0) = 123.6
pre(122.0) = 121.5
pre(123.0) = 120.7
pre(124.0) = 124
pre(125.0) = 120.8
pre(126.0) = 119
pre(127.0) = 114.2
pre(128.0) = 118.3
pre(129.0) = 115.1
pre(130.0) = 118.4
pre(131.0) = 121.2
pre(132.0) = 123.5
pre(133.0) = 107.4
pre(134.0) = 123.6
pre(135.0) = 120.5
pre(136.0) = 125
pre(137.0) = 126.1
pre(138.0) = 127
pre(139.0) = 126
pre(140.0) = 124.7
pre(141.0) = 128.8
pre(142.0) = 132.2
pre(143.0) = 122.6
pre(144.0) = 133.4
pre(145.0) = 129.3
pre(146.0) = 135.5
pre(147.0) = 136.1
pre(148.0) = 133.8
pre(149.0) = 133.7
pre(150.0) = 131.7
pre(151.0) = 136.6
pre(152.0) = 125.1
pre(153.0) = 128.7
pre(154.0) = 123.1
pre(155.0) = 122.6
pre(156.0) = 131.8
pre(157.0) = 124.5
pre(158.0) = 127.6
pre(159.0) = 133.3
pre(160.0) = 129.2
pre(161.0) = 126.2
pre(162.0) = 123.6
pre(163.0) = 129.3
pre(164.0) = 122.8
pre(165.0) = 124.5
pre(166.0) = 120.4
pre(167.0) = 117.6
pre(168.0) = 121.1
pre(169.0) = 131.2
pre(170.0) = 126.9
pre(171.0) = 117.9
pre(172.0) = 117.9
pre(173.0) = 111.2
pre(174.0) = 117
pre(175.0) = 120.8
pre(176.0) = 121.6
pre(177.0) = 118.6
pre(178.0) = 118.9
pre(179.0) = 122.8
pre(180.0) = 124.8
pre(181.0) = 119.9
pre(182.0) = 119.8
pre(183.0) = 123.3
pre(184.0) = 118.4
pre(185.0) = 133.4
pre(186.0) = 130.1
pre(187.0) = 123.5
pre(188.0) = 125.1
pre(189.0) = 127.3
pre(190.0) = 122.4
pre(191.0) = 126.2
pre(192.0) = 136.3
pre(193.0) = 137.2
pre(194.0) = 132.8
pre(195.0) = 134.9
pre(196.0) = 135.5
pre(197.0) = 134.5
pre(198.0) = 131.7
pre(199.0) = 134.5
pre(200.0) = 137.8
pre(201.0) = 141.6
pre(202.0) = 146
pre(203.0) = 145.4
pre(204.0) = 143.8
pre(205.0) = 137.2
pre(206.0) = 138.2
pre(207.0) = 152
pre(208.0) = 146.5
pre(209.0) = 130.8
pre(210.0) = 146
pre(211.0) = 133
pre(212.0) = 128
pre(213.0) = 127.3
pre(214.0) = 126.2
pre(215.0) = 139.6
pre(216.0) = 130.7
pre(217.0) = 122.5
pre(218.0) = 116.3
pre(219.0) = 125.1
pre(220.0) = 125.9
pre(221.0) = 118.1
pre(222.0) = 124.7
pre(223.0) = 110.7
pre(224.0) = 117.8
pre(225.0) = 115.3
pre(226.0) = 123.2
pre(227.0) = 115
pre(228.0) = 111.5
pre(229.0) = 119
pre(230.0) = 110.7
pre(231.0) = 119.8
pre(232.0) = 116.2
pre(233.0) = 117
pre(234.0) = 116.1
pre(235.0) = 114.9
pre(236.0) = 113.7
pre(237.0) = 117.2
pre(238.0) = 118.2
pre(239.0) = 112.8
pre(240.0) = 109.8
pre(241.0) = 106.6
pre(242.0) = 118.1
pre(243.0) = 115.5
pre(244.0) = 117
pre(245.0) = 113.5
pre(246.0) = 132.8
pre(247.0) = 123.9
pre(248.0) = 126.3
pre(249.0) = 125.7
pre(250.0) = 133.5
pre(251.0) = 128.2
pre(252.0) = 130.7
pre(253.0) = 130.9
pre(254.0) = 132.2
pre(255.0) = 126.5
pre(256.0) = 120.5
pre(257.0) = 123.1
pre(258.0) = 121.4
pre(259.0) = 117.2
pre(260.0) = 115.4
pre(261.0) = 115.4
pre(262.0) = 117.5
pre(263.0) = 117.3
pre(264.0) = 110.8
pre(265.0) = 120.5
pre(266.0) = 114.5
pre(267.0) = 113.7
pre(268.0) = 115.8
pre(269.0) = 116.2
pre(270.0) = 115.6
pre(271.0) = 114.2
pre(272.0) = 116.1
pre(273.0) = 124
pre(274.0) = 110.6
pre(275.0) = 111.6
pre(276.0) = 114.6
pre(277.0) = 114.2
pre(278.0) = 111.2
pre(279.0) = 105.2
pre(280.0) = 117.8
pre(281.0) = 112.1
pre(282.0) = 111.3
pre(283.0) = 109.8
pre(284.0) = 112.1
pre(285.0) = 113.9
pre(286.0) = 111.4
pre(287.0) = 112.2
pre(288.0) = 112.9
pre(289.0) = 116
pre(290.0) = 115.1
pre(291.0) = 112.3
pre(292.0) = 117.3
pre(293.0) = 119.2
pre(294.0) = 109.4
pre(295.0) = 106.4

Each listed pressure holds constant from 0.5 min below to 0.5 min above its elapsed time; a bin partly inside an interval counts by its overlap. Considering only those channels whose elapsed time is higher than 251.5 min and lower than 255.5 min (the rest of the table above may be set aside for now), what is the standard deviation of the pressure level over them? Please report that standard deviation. 2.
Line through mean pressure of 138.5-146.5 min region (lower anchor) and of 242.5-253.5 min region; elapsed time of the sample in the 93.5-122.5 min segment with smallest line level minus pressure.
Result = 94.0 min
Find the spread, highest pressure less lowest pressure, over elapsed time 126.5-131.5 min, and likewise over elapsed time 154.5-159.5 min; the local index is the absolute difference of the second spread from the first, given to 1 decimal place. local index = 3.7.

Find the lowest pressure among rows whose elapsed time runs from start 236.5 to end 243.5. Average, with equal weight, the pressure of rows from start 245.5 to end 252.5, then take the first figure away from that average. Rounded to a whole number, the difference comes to 22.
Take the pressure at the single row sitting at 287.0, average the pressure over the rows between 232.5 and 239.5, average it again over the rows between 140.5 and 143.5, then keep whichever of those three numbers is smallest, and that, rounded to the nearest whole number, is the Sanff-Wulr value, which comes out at 112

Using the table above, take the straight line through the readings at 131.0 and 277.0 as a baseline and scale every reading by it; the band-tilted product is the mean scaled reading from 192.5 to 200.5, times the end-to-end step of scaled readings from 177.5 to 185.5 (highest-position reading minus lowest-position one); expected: 0.143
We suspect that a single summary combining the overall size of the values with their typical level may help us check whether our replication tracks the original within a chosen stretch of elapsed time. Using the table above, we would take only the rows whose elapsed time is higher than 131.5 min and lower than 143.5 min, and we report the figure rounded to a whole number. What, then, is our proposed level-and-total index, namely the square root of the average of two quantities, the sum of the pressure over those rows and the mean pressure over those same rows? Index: 28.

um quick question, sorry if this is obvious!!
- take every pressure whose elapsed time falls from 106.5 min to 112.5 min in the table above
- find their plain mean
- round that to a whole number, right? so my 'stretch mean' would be 135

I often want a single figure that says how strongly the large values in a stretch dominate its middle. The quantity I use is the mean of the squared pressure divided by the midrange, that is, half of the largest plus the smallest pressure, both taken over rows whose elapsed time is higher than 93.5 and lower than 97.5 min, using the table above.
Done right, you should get 149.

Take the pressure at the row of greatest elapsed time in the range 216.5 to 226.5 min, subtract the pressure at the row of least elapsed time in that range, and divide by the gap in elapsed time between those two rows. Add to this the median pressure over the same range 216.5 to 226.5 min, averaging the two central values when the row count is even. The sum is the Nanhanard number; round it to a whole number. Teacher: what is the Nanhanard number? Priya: 120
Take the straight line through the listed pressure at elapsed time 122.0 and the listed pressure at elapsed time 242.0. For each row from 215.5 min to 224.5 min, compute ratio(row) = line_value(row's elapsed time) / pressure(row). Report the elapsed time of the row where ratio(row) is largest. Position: 223.0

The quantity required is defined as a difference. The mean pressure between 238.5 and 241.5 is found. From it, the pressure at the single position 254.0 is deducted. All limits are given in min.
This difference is -22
